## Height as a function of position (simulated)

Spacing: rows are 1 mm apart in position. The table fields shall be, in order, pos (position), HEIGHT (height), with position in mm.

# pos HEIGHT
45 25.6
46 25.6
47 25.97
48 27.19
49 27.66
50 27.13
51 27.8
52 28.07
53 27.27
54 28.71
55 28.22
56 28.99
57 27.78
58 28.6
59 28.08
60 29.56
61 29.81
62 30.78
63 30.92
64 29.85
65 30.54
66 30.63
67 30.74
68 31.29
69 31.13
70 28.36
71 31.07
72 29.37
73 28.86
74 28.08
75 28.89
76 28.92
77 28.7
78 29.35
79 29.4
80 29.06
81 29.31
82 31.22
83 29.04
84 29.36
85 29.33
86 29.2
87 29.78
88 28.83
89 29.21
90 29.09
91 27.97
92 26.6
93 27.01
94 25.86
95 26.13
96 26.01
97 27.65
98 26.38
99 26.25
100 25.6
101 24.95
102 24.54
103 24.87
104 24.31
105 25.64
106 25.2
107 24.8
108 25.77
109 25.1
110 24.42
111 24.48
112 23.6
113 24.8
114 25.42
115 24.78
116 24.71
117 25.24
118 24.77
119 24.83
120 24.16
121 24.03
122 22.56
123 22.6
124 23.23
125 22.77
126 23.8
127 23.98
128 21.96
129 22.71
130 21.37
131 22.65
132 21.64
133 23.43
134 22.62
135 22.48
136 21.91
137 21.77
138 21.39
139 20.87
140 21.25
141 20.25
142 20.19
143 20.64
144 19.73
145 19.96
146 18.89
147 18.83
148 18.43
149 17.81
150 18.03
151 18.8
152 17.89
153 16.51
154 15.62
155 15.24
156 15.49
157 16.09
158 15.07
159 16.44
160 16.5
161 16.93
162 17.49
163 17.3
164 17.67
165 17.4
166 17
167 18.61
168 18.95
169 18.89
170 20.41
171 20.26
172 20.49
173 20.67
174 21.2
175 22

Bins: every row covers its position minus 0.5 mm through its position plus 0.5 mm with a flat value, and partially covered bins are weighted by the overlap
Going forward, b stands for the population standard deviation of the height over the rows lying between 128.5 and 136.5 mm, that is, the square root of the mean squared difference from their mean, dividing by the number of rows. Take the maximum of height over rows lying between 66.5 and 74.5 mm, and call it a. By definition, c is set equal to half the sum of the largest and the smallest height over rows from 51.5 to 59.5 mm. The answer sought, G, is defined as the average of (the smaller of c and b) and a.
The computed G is 16.0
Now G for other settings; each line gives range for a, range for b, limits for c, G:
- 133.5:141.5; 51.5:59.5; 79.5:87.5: 11.6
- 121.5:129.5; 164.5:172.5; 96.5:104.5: 12.6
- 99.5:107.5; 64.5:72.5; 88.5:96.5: 13.3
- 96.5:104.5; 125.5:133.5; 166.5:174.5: 14.3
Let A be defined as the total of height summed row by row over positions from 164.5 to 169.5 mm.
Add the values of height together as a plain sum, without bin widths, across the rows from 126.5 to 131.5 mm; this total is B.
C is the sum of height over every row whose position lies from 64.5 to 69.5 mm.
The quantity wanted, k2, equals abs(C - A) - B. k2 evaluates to -49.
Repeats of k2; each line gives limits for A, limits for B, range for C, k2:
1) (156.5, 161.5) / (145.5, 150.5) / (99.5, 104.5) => -49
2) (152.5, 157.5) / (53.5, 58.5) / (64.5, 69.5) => -67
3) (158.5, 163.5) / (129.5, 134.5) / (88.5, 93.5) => -56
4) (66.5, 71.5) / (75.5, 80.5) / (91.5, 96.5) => -124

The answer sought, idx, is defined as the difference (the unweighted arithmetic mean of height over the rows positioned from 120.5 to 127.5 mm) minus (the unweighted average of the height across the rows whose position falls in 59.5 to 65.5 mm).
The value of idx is -7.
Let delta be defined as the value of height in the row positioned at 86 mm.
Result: 29.2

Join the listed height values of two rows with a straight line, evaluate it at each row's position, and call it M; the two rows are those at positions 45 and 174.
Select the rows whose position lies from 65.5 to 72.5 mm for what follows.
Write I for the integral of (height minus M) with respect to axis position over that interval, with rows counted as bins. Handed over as 39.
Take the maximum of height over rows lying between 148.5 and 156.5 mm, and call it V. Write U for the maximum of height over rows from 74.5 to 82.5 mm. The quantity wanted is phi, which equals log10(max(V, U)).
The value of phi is 1.49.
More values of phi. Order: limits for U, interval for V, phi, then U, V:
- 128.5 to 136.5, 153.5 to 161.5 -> 1.37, 23.43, 16.93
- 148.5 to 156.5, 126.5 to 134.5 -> 1.38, 18.8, 23.98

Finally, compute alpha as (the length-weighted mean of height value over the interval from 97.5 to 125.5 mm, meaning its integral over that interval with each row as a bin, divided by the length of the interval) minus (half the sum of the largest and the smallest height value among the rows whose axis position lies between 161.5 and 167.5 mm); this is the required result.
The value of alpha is 6.8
